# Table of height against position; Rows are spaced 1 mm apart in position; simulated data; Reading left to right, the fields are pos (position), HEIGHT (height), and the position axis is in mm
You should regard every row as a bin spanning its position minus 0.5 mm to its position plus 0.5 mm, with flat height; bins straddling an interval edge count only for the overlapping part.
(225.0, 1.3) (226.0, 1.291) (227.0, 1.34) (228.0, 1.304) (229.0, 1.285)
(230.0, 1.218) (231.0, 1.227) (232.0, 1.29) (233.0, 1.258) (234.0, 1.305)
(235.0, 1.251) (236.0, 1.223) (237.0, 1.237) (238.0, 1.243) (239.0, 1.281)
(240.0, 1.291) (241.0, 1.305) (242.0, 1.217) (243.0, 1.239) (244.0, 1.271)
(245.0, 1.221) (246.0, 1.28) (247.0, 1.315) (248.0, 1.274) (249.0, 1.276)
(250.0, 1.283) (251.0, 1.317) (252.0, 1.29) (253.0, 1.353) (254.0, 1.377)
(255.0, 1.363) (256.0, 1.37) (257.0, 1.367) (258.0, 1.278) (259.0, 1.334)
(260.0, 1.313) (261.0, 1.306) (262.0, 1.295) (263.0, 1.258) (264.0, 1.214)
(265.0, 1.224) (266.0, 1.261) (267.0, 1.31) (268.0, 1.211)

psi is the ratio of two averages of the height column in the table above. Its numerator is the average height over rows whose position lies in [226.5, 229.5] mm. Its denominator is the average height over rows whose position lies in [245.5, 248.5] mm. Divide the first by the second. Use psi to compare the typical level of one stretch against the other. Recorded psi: 1.02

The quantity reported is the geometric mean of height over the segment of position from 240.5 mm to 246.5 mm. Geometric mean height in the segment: 1.26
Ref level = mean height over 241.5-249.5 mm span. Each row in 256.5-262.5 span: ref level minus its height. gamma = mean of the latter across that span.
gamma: -0.05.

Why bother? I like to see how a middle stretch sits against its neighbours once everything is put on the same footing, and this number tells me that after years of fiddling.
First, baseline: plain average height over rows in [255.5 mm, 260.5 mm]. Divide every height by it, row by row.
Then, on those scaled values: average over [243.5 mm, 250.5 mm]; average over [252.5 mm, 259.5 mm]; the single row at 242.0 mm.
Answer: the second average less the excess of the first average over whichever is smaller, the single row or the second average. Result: 0.97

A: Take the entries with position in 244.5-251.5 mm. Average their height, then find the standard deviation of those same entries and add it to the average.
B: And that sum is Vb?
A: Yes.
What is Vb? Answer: 1.31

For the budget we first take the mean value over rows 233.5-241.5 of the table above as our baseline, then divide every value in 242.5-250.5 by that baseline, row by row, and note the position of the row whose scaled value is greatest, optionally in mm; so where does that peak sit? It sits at 247.0 mm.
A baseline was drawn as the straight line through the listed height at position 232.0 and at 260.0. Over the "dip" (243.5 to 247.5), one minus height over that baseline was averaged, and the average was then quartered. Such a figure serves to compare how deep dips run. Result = 0.006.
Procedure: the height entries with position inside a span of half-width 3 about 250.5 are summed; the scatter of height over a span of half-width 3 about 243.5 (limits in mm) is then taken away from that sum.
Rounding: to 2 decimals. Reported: 7.76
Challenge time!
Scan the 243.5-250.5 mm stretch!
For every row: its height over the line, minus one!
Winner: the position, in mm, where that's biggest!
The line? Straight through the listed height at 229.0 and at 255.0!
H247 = 247.0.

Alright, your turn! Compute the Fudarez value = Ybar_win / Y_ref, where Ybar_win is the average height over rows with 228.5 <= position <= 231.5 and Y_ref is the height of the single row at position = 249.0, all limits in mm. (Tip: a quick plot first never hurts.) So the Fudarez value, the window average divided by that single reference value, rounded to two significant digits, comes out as 0.97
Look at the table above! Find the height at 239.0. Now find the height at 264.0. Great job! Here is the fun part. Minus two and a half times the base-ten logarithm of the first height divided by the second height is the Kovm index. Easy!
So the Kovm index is -0.06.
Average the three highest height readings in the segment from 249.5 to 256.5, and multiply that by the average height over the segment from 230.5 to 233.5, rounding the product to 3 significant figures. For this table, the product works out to 1.72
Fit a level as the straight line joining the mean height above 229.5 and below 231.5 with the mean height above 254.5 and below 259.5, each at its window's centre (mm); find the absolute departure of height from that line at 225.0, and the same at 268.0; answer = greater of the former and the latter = 0.18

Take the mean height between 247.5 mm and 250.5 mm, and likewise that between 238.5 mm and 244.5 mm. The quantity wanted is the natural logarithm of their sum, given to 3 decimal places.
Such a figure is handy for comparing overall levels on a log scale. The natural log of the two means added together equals 0.934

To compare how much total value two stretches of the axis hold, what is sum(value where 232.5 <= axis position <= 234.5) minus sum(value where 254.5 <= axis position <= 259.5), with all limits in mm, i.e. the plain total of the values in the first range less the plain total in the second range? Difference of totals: -4.1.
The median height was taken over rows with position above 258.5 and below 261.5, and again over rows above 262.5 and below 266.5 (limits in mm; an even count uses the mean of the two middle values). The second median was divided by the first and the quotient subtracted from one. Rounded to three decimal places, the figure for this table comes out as 0.055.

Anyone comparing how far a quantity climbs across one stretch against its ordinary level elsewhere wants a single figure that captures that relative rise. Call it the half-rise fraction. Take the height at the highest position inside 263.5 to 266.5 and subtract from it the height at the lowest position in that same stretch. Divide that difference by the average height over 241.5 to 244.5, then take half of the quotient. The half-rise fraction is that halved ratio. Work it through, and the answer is 0.019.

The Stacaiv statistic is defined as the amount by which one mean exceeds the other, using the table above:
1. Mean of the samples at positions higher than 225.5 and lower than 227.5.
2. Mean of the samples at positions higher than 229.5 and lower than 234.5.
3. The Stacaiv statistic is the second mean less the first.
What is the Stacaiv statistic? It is -0.06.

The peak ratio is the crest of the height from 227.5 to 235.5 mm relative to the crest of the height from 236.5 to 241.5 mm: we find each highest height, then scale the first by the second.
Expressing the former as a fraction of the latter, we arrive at 1.00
